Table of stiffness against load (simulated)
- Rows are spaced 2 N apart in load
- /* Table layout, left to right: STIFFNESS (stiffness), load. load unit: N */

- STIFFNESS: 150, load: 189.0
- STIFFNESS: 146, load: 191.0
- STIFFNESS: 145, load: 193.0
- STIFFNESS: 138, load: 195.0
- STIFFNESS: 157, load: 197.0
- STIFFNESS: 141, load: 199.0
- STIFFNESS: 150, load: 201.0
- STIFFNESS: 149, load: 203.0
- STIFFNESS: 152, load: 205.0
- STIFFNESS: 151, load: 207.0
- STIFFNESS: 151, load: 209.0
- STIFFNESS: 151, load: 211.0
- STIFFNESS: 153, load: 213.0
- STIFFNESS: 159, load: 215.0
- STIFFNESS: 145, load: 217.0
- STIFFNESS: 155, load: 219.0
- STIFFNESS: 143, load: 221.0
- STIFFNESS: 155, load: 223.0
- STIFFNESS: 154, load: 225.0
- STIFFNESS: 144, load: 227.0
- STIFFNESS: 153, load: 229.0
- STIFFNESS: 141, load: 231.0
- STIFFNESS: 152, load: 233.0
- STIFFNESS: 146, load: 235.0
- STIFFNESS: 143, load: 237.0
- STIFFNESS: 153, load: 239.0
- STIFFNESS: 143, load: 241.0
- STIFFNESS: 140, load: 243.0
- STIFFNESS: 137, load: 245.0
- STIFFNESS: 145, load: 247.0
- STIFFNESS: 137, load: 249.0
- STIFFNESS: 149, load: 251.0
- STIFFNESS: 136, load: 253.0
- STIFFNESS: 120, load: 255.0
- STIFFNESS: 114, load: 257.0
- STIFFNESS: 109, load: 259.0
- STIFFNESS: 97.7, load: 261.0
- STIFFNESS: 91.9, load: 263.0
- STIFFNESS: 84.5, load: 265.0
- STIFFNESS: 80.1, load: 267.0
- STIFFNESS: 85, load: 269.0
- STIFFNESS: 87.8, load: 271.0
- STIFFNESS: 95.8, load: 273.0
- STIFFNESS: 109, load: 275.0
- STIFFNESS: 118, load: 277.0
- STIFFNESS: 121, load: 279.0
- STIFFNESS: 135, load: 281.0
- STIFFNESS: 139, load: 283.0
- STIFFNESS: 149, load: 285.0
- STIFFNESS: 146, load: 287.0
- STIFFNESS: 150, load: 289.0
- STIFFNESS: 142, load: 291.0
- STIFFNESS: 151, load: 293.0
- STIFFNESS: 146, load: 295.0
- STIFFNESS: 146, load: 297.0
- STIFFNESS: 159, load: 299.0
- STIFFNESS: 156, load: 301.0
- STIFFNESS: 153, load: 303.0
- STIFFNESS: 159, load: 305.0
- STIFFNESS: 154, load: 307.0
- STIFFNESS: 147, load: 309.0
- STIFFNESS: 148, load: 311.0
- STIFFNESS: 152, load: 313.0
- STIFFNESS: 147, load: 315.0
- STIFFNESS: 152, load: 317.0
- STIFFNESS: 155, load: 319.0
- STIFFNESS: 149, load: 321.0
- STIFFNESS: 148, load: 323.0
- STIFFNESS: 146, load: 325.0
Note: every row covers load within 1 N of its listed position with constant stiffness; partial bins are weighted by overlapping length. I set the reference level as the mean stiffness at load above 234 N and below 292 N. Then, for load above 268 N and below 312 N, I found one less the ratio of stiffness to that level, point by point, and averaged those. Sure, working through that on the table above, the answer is -0.10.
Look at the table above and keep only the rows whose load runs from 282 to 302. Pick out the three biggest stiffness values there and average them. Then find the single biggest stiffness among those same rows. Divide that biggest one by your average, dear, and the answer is 1.024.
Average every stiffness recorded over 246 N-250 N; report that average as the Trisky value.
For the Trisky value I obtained 141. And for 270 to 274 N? 92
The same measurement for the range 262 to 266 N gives 88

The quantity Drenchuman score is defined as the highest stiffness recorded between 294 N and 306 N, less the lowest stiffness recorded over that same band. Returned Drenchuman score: 13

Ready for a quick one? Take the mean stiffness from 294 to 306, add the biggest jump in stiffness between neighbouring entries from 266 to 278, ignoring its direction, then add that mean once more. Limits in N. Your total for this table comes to 319.5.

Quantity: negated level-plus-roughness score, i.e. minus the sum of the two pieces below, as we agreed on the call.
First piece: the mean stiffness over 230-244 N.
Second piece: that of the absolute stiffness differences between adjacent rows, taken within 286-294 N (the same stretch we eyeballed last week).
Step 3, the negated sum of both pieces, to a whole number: -152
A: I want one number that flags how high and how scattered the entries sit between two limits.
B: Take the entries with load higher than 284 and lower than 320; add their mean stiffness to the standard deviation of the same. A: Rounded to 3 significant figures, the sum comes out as 155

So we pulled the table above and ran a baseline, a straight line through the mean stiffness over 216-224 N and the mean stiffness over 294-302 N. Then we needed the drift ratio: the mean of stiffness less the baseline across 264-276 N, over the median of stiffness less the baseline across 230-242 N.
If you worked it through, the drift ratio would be 11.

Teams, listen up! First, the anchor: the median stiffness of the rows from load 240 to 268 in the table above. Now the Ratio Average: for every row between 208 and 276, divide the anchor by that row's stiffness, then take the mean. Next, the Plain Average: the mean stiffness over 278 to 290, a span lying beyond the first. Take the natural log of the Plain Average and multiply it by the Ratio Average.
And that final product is 5.0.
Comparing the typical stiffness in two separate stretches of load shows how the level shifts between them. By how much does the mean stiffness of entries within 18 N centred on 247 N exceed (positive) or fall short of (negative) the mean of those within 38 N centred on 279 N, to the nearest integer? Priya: 20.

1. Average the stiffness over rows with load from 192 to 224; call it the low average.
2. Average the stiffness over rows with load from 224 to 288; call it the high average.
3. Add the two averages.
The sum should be 276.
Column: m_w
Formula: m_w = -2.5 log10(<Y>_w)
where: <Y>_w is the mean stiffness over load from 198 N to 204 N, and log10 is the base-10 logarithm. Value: -5.42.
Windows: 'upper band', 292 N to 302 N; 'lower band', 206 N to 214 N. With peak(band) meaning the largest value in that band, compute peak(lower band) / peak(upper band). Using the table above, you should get 0.96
